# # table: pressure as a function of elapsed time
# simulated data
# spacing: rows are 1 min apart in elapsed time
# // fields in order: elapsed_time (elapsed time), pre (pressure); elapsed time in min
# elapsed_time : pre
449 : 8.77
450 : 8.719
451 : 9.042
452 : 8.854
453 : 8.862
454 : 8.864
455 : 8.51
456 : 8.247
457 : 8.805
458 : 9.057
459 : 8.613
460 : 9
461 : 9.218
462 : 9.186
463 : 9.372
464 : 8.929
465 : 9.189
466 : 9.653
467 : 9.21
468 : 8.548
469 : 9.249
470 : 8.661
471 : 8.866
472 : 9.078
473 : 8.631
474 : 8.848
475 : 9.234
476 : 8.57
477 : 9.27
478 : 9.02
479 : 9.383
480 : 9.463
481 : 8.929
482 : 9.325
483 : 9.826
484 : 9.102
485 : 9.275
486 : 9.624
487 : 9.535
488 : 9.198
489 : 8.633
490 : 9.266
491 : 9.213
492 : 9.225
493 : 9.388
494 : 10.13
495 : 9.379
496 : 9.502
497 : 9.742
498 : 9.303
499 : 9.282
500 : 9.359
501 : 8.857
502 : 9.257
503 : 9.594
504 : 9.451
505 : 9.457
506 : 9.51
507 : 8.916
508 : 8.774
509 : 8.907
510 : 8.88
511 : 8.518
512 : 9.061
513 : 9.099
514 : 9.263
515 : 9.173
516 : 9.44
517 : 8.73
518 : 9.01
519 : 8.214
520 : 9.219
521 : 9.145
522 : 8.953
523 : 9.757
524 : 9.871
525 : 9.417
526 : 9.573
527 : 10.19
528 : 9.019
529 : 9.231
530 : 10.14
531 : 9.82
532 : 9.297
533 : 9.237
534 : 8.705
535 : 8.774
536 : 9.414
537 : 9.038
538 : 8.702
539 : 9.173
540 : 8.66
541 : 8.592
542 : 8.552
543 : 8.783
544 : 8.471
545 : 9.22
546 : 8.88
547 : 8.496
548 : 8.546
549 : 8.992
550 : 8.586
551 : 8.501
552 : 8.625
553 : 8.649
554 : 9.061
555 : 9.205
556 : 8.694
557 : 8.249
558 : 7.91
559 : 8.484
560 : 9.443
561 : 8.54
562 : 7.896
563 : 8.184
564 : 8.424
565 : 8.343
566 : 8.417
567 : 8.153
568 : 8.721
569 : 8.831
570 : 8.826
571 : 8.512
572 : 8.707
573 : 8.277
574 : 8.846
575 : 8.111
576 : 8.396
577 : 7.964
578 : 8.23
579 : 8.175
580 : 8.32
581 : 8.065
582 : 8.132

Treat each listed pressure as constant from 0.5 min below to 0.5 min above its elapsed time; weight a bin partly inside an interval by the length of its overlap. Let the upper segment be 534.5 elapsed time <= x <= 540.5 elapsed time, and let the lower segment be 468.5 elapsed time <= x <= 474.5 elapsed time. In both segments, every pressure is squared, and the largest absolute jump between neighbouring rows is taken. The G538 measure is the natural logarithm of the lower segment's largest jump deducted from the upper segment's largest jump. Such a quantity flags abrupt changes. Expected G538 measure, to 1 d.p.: 0.1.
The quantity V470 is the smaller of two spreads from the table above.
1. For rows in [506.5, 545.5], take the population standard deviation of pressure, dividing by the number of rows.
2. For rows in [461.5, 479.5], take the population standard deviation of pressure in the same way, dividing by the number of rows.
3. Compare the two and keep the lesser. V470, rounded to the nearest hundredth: 0.30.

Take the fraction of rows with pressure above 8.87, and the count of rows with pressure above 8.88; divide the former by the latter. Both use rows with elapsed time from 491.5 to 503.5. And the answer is 0.08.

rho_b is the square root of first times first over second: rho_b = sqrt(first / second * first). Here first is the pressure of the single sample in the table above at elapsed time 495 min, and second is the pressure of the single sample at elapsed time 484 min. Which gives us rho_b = 3.11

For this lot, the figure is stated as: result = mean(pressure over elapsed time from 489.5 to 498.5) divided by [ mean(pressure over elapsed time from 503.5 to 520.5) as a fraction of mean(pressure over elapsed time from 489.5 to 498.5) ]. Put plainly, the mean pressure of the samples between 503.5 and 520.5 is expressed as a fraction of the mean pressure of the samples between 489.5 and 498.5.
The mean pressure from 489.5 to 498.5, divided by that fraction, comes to 9.9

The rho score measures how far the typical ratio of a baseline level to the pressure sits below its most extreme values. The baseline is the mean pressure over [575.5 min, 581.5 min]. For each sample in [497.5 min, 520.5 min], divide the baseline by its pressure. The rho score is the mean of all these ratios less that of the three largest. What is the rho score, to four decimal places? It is -0.0642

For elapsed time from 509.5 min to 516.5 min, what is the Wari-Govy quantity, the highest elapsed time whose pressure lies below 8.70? 511 min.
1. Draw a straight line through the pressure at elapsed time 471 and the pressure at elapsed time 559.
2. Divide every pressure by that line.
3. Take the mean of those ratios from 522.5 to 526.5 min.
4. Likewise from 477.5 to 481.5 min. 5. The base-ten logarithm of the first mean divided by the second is 0.031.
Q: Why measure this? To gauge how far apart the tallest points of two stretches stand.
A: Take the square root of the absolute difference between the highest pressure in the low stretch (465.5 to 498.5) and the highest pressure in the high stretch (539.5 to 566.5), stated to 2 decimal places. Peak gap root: 0.83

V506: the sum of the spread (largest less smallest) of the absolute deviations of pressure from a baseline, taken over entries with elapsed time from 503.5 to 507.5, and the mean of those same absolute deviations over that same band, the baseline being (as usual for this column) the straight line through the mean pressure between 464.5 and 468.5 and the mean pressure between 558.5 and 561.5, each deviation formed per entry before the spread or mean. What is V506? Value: 0.77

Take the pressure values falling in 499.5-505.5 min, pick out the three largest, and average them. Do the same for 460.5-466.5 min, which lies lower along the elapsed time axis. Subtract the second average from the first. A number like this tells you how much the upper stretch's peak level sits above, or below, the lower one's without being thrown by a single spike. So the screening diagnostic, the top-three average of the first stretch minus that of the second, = 0.09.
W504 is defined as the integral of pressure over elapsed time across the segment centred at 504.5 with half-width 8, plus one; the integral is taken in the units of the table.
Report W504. 148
